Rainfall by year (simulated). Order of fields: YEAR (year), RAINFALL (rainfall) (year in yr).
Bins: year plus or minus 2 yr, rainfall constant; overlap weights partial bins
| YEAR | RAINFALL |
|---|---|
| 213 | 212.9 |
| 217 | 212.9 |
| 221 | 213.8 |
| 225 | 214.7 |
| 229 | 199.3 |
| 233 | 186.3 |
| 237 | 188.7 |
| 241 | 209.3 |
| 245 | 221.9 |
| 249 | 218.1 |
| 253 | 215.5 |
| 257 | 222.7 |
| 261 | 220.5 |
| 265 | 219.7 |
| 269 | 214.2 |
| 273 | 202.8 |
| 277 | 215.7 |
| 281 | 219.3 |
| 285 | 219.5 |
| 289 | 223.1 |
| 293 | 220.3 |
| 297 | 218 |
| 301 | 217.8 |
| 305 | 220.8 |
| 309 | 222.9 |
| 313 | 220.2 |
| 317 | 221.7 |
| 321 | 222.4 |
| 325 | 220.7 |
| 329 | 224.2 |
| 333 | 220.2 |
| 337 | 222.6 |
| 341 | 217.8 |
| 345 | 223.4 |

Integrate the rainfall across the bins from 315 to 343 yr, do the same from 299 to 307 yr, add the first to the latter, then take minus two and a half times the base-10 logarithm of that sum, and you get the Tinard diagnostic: -9.8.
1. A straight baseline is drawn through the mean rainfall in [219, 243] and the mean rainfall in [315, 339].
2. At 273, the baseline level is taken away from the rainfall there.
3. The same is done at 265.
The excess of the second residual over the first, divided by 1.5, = 12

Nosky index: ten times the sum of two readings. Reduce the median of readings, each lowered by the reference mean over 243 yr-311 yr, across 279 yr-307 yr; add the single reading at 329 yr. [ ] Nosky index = 2253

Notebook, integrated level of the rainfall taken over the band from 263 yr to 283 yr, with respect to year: 4287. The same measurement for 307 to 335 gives 6209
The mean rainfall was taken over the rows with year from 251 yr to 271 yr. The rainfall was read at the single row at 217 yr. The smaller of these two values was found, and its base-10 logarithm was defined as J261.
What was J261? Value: 2.33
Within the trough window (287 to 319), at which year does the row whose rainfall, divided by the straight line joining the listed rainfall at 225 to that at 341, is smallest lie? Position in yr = 301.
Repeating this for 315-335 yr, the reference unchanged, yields 333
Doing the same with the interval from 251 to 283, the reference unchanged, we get 273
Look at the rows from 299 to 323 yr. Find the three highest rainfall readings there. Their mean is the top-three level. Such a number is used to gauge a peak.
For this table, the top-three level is 222.3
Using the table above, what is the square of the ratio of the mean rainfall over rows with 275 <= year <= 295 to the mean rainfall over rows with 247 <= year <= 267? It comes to 1.00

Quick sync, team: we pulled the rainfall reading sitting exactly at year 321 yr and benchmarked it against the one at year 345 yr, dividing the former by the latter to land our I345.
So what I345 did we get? 0.996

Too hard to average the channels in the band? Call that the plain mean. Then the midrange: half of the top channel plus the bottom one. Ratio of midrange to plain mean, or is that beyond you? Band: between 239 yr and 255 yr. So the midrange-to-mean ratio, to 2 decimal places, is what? 1.00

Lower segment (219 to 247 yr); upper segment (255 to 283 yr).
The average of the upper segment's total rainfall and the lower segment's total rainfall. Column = 1474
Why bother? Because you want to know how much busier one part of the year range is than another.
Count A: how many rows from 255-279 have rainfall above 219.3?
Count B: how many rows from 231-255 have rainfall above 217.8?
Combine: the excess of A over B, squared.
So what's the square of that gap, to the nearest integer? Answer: 1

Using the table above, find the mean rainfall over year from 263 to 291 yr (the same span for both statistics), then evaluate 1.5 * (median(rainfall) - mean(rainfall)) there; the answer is 4.5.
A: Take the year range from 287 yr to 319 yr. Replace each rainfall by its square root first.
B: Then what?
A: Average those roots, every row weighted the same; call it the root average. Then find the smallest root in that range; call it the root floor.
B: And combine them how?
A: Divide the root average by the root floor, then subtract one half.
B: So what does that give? 0.506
